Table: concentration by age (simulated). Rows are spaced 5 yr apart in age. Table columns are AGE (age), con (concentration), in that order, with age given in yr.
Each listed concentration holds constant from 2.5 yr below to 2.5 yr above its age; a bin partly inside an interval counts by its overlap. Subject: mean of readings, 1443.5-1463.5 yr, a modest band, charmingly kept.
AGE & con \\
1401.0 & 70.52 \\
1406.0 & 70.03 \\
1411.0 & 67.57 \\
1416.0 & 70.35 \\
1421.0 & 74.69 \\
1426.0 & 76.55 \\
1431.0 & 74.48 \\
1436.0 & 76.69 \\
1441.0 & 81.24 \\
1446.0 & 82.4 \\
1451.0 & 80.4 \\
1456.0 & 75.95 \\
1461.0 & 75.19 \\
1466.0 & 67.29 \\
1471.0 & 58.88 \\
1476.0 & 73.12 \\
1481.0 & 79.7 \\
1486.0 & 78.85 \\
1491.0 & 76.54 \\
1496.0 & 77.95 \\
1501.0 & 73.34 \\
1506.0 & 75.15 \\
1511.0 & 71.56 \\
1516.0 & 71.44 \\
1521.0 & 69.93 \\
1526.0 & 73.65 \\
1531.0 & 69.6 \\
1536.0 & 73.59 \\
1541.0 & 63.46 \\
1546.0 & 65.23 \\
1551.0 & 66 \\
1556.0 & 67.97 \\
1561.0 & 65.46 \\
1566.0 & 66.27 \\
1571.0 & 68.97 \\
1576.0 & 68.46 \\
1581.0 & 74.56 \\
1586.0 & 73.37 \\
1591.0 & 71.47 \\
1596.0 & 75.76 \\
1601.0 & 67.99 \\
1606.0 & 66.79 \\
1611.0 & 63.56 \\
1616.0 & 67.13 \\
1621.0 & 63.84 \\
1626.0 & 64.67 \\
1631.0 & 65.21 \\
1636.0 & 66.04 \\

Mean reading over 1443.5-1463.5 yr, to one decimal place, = 78.5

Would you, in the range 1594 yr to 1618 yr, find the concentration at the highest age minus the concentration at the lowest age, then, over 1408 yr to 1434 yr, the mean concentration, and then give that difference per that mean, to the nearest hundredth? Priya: -0.12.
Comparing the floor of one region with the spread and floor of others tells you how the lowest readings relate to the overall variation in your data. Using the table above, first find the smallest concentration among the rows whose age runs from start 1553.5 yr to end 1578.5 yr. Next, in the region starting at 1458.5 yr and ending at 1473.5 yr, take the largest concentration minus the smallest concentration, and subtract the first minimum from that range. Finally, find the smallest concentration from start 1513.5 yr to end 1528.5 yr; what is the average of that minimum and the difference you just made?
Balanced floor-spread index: 10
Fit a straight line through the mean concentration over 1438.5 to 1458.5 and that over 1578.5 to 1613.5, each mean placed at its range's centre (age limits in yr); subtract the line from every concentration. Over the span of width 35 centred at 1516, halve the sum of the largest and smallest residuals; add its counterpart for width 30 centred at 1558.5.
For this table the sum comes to -9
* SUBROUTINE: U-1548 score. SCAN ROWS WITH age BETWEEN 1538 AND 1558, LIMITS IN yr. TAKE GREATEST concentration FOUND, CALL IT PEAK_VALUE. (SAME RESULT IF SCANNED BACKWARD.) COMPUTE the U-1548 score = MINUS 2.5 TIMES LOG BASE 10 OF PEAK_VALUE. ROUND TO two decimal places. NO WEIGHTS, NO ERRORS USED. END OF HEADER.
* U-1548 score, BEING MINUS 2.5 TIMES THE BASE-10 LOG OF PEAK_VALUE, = -4.58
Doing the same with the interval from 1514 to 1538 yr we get -4.67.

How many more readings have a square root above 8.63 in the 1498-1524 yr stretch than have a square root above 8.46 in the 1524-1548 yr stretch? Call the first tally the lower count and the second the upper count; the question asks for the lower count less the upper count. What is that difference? -1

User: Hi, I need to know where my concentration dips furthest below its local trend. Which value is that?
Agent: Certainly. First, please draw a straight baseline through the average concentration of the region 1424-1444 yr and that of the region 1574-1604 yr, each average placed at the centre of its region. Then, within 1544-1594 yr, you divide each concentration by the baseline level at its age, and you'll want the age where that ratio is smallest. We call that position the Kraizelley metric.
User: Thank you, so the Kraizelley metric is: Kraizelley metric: 1546.0 yr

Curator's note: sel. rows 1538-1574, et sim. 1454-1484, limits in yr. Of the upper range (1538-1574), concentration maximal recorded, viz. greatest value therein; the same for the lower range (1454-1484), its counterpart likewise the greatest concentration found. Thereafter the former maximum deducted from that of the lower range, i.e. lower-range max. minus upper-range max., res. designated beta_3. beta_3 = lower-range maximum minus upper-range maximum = 11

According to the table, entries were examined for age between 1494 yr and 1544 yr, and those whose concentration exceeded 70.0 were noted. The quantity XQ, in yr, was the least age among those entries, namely 1496.0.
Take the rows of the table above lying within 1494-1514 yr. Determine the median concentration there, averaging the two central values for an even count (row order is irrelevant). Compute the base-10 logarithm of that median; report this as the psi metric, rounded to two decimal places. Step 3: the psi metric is 1.87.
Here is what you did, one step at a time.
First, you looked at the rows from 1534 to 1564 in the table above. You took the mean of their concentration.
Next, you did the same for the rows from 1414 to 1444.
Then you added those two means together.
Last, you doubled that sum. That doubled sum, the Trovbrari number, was 285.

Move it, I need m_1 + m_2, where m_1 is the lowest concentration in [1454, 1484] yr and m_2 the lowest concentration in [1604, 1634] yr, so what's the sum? 122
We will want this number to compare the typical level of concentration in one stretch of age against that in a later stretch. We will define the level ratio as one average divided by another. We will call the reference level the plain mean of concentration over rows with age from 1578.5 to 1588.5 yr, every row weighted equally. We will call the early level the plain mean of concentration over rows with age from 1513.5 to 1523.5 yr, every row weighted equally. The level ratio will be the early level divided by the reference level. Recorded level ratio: 0.96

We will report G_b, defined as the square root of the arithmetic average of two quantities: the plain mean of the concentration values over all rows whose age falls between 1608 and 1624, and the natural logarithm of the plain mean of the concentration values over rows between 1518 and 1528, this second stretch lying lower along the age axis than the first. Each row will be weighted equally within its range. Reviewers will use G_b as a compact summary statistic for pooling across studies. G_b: 5.88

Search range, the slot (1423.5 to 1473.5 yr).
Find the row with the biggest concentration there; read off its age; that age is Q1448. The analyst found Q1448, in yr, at 1446.0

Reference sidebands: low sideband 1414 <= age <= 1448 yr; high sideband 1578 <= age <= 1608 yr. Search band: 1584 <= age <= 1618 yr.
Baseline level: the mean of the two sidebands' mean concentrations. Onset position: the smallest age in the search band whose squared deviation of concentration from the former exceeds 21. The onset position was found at 1601.0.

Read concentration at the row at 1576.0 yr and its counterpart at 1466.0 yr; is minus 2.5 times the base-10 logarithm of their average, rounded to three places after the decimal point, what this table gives -4.579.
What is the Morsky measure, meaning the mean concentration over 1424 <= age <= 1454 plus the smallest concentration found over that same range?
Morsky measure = 153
